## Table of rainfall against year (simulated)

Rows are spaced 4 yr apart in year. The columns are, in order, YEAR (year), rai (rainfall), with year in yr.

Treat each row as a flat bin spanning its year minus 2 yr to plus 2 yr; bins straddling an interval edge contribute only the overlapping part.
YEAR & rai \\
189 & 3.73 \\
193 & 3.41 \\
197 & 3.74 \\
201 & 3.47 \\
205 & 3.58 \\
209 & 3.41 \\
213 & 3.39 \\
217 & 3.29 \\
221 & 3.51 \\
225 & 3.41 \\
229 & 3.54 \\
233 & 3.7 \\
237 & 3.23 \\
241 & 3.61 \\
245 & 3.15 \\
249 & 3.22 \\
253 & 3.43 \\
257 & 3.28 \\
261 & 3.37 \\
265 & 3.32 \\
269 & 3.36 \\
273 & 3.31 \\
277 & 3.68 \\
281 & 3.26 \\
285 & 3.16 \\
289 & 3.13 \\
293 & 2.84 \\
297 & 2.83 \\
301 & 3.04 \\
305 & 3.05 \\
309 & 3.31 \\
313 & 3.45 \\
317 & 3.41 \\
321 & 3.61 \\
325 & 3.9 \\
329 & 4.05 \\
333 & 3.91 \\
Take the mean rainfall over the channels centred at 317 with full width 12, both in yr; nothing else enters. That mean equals 3.49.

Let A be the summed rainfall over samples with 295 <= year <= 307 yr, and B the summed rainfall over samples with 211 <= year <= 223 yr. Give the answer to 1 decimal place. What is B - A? 1.3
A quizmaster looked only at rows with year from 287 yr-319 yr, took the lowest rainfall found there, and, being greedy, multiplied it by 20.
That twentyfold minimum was 56.6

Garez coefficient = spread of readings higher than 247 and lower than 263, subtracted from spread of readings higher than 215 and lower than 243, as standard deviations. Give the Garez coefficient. 0.076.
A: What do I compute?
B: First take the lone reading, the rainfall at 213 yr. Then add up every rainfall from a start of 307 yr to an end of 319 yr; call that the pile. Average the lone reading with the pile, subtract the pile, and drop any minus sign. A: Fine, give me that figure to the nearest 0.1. 3.4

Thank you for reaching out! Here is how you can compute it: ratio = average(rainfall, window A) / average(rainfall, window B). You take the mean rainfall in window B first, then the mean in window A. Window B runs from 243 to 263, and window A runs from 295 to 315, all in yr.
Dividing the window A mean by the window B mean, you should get 0.95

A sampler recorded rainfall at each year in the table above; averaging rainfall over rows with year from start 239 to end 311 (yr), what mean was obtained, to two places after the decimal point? 3.24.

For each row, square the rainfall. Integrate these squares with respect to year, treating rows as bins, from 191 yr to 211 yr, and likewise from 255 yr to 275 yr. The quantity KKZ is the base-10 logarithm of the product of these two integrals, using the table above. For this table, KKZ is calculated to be 4.74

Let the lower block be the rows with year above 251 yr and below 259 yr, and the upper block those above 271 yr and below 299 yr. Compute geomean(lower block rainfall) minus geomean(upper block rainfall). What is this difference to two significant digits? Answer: 0.19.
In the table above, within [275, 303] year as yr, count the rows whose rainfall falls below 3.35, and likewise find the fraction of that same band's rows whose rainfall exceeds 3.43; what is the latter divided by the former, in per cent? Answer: 2.4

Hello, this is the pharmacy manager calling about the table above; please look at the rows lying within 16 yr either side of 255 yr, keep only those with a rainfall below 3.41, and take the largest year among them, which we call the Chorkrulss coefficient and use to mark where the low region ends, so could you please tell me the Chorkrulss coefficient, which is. 269 yr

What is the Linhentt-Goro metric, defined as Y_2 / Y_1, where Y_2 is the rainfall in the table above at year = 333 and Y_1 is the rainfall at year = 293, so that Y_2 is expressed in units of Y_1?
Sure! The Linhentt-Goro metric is 1.38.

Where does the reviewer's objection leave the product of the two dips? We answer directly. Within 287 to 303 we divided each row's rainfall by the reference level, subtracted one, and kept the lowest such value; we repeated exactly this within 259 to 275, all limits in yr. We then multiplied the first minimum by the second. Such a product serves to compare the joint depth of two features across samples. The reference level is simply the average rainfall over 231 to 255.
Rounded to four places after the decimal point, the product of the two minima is 0.0039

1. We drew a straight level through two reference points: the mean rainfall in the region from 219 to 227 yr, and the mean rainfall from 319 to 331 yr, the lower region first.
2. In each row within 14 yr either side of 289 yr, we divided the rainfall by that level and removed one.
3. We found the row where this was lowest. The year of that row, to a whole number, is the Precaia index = 297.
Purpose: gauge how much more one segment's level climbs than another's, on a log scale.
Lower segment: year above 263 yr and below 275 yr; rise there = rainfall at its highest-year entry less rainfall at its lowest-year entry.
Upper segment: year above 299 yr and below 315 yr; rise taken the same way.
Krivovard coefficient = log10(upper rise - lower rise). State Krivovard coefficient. -0.4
